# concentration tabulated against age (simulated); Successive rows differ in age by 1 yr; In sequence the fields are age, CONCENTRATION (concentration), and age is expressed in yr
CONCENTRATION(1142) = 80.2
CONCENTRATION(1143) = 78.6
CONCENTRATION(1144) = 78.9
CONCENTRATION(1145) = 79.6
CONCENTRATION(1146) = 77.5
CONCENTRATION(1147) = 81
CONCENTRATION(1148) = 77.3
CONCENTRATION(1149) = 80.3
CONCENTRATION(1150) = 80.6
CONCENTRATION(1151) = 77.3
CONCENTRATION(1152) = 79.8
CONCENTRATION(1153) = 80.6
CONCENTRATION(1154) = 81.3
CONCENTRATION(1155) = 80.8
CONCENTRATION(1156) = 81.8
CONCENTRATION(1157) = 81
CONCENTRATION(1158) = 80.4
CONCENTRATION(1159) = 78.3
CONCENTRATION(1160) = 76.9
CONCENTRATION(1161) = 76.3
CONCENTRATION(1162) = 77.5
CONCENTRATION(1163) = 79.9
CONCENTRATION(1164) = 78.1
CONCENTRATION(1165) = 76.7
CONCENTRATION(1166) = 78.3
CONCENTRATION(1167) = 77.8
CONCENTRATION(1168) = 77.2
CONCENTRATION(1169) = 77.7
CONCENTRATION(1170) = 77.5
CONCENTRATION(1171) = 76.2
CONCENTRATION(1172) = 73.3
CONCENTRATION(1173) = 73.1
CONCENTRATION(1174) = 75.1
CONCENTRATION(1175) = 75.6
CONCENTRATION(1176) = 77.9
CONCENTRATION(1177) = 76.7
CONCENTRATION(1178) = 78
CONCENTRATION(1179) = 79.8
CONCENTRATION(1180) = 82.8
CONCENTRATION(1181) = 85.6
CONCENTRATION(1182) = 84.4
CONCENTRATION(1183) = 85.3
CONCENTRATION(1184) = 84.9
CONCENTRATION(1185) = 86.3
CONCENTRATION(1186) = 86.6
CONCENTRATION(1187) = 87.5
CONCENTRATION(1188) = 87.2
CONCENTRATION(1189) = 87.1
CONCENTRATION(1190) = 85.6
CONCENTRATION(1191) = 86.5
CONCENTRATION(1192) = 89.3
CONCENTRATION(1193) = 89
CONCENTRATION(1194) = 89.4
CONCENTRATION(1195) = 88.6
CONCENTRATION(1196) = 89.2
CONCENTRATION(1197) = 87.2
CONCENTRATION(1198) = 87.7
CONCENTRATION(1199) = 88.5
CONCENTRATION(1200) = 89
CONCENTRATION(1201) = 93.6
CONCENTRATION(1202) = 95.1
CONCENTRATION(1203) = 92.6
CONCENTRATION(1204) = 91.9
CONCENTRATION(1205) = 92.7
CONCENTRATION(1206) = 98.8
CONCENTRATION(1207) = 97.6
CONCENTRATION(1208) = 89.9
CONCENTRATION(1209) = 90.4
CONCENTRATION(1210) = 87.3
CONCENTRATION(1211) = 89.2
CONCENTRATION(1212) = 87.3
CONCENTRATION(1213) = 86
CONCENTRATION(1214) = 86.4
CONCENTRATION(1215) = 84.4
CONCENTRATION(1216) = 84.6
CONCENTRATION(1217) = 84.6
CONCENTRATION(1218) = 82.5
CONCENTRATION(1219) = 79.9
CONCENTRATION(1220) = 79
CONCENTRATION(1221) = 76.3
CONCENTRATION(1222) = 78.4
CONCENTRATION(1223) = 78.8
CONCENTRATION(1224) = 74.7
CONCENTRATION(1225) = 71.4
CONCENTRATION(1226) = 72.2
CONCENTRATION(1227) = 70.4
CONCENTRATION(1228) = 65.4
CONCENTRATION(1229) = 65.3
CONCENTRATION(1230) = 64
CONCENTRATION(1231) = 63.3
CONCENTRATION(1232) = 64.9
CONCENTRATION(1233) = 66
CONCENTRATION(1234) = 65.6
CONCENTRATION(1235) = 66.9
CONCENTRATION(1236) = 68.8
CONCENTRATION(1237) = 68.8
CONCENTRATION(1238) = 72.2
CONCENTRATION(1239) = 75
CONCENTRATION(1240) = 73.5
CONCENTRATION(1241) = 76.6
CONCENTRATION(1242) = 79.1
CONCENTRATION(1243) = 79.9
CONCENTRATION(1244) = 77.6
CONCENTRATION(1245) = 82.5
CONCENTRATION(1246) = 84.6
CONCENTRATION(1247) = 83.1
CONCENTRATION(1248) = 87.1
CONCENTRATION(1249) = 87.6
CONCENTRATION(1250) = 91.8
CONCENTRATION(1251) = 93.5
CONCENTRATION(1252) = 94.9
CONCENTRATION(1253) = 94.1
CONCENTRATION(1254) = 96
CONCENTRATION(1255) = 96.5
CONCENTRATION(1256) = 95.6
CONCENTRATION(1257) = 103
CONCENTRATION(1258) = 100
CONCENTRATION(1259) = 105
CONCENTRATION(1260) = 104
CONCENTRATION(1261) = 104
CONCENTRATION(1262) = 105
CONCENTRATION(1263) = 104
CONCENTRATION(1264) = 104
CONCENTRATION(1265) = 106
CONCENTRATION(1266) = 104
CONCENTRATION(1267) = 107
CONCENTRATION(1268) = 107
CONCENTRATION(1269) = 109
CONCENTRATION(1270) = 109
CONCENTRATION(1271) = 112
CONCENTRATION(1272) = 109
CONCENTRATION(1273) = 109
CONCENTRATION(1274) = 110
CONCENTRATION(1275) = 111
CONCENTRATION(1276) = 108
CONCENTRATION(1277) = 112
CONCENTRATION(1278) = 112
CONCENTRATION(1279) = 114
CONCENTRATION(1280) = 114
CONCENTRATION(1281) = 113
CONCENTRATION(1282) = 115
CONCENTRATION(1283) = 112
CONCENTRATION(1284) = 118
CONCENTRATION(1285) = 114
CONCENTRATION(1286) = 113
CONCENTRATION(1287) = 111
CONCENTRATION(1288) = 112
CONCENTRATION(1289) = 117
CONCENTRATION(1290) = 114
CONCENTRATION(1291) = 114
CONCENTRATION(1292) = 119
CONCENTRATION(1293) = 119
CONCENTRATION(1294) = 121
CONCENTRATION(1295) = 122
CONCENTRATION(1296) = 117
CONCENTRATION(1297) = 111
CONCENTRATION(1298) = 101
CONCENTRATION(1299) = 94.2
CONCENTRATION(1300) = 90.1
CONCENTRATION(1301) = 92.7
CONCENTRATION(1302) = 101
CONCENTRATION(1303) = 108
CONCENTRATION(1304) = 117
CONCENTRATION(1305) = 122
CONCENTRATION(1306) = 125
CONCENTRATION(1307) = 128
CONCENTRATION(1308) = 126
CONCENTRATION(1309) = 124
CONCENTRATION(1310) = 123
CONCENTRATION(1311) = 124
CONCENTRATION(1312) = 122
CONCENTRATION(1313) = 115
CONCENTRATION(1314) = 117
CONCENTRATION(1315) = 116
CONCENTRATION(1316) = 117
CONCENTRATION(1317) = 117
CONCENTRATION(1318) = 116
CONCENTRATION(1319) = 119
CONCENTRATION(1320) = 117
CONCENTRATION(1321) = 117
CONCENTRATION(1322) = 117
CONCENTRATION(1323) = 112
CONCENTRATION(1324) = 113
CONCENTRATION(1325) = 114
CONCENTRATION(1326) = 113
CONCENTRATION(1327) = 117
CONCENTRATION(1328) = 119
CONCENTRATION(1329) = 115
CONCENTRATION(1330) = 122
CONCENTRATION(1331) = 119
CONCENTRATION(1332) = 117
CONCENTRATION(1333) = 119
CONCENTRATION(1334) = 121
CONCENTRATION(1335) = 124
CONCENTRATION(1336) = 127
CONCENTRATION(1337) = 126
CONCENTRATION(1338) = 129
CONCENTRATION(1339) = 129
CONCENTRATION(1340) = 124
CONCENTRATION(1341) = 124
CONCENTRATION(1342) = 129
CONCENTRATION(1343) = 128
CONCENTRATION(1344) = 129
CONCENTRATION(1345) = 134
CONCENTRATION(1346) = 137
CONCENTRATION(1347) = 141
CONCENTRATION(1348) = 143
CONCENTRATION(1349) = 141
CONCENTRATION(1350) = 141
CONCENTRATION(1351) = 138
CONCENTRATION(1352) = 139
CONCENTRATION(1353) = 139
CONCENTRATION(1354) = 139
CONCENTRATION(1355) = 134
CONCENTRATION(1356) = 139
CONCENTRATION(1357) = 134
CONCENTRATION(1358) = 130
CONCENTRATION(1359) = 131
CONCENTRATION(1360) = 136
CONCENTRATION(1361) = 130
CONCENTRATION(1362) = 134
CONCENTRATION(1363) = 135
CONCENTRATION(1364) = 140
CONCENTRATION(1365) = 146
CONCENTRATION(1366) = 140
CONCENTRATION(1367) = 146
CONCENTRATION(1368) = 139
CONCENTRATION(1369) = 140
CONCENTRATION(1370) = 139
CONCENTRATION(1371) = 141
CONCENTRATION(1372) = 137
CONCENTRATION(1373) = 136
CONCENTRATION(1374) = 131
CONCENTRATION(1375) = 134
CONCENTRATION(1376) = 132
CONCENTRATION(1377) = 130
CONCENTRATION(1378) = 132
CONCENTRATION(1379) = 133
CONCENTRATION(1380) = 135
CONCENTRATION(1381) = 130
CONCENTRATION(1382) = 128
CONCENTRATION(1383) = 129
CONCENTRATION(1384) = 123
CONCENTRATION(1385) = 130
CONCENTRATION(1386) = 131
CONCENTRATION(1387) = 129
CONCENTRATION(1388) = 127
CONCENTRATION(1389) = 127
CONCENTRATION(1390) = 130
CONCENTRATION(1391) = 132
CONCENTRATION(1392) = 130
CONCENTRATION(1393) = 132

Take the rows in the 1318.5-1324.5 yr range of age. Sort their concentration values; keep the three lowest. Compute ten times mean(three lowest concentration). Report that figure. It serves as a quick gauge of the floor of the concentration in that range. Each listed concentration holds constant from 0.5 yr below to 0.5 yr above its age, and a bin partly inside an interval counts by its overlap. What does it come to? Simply 1140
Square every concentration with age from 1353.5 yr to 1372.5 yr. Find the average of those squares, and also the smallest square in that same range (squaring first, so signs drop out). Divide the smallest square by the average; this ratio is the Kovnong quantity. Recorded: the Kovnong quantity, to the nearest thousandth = 0.895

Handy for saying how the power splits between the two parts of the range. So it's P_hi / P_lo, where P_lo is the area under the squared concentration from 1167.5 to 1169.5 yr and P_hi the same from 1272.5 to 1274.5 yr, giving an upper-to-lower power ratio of 2.0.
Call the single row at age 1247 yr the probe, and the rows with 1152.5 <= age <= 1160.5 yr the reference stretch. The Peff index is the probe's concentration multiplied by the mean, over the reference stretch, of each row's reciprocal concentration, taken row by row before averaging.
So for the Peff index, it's 1.04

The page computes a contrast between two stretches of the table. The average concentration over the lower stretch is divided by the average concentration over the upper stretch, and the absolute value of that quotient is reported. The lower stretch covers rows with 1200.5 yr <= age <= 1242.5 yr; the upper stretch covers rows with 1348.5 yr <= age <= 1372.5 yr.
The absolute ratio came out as 0.58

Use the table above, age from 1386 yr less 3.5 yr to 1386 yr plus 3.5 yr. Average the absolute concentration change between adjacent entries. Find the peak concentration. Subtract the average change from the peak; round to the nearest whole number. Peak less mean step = 128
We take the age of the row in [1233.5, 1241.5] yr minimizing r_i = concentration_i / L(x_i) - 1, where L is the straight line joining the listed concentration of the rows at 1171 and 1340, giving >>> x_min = 1234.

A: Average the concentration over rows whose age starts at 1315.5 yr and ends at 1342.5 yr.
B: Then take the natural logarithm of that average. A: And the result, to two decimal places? 4.79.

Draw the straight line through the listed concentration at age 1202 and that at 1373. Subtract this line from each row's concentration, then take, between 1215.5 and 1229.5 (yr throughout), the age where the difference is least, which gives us 1229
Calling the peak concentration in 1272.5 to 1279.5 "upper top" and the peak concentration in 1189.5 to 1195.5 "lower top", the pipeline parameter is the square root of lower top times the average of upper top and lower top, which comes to 95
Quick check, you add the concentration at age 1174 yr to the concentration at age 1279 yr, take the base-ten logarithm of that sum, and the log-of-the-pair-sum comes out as 2.28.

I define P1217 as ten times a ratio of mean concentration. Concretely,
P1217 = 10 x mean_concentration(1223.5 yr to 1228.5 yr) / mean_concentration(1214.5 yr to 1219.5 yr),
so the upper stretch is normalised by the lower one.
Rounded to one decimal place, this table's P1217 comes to 8.5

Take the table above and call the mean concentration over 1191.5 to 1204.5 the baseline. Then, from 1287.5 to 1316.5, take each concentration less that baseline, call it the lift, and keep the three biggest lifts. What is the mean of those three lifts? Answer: 36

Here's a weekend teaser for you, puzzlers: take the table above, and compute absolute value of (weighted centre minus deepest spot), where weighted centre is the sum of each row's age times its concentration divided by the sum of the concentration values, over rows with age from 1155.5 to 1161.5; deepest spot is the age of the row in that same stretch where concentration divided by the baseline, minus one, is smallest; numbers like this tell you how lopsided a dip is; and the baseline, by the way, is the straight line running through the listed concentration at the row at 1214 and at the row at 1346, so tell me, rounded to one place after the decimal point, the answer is 2.5 yr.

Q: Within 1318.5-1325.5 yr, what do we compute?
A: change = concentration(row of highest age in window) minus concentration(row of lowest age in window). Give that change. -5.0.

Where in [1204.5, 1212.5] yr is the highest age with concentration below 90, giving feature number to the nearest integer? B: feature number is 1212 yr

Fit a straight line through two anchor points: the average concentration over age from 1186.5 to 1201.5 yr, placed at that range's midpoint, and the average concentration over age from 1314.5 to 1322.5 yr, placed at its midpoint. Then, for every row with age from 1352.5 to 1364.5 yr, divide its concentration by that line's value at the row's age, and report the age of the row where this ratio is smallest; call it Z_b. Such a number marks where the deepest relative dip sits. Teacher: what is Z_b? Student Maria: 1361 yr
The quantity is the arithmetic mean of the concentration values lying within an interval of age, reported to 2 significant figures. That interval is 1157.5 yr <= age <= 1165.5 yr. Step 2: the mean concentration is 78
